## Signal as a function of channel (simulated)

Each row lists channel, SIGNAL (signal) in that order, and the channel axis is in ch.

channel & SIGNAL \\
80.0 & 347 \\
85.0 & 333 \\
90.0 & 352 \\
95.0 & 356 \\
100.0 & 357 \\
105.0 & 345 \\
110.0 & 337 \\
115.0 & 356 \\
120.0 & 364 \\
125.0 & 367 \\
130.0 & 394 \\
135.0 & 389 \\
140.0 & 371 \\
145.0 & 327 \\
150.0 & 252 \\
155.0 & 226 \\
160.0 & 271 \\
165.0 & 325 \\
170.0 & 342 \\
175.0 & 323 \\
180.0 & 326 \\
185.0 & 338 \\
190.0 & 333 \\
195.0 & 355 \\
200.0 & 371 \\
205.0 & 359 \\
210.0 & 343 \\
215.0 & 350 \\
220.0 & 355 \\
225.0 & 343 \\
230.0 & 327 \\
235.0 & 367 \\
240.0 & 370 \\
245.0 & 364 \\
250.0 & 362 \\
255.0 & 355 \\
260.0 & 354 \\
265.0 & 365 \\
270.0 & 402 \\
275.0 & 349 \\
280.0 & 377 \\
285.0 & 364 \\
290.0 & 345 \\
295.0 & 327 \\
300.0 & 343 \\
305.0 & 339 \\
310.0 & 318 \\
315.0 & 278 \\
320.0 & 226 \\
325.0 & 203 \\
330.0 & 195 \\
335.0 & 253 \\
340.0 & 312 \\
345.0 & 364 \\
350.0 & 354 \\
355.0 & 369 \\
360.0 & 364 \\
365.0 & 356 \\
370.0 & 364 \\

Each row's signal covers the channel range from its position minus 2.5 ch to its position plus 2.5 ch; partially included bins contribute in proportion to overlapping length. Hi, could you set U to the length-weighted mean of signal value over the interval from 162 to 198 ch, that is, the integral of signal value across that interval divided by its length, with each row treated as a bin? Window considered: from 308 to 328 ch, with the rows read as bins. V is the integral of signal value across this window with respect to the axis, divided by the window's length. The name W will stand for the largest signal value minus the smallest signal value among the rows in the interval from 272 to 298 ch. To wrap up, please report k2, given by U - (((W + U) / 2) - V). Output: 395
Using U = 334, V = 253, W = 50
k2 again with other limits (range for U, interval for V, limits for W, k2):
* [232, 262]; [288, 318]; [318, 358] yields 417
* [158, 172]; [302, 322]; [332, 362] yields 392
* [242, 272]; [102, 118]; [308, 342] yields 469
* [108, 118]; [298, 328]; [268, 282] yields 429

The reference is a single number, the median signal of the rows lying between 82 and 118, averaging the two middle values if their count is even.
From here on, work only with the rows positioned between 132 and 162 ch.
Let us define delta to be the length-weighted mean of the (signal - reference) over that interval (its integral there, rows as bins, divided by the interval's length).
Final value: -44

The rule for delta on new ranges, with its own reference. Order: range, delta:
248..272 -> 15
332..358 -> -24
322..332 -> -151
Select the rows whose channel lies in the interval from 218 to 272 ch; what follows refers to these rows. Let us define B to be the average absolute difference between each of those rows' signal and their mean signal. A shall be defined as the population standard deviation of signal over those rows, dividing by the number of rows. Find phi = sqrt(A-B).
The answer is 2.3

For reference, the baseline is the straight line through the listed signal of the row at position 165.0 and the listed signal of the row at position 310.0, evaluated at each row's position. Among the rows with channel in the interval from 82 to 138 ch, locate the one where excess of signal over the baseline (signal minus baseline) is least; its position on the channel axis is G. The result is 85.0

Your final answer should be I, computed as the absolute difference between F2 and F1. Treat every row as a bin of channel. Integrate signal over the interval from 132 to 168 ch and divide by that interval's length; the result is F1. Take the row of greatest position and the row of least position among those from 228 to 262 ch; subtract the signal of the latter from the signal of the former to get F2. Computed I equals 283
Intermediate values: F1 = 310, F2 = 27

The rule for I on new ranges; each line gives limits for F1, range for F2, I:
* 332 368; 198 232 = 381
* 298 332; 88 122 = 260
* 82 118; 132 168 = 412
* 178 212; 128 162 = 470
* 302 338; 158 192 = 199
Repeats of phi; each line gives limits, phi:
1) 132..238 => 3.4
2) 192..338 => 3.7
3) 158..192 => 2.7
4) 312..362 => 2.3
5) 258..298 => 2.1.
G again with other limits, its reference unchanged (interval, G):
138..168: 155.0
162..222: 175.0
